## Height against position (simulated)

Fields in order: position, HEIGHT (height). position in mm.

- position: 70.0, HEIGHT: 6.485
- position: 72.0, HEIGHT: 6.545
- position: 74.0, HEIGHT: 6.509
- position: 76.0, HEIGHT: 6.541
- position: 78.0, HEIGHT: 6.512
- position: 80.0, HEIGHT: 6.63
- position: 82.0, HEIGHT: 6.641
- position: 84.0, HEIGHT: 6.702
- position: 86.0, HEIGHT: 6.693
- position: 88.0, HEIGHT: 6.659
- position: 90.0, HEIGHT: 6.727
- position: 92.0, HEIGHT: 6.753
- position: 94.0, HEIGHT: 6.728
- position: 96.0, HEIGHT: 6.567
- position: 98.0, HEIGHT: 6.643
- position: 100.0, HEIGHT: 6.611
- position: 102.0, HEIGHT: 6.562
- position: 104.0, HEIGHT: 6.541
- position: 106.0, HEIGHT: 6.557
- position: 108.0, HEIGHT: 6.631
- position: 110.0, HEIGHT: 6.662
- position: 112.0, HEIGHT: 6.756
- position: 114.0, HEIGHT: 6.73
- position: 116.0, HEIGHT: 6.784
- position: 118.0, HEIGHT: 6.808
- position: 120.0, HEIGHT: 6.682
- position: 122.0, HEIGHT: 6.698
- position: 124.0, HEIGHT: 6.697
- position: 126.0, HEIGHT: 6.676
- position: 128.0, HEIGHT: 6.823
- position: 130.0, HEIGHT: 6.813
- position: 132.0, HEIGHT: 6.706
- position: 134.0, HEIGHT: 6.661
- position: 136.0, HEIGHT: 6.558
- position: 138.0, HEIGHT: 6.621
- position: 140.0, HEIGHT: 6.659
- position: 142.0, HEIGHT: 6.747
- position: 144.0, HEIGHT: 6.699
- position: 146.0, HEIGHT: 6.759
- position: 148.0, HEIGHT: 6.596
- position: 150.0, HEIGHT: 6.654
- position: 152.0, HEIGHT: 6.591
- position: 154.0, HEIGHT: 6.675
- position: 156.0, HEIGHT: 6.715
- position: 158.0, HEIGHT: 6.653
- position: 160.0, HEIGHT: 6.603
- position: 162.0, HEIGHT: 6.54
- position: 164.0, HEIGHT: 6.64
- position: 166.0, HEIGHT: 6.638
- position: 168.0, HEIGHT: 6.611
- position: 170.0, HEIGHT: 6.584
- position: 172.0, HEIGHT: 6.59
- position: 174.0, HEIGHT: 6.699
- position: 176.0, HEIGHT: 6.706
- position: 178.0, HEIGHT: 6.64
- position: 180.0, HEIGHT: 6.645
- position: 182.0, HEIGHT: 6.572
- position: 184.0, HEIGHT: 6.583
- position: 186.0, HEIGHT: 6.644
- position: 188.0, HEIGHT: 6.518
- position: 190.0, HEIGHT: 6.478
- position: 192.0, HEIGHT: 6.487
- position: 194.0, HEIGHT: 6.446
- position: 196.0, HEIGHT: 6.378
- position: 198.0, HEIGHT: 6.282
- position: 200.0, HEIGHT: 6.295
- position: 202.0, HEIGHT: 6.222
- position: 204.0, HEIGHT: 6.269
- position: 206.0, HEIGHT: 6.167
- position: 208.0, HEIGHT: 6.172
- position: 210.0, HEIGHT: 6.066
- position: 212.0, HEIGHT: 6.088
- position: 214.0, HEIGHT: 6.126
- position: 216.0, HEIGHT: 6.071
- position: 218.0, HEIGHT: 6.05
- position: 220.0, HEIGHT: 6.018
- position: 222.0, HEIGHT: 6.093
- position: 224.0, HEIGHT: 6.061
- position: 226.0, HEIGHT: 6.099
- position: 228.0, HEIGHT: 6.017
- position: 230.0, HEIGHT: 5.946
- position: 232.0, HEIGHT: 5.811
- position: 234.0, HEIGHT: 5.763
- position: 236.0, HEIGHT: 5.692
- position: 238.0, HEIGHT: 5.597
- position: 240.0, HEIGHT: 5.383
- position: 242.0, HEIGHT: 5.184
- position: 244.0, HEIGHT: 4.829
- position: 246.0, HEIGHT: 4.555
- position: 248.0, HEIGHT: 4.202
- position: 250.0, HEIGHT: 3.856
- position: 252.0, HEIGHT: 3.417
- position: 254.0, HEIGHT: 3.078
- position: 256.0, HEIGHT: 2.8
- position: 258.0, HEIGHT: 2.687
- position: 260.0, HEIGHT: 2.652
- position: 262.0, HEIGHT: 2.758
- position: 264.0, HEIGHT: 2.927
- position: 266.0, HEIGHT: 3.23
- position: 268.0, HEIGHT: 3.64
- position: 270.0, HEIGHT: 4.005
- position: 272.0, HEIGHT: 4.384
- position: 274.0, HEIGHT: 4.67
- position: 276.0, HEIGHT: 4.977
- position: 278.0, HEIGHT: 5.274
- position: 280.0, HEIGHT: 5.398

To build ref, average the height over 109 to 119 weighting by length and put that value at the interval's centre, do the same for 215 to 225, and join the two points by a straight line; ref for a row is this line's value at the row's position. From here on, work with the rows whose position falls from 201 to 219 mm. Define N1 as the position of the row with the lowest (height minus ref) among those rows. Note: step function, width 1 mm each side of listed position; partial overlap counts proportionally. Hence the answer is 210.0 mm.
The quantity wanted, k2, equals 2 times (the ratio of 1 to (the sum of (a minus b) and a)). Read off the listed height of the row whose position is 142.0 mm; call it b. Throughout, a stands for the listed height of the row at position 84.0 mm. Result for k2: 0.30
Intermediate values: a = 6.702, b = 6.747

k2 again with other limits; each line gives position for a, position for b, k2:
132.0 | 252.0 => 0.20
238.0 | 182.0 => 0.43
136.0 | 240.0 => 0.26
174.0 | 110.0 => 0.30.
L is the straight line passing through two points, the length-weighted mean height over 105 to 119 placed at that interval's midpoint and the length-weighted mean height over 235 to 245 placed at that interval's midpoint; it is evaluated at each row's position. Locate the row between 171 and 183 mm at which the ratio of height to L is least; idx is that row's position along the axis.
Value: 172.0 mm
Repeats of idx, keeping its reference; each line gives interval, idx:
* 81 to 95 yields 82.0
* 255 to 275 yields 260.0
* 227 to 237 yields 236.0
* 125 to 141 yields 136.0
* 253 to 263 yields 260.0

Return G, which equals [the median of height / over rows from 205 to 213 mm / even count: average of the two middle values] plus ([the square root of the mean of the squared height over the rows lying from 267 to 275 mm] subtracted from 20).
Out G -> 21.9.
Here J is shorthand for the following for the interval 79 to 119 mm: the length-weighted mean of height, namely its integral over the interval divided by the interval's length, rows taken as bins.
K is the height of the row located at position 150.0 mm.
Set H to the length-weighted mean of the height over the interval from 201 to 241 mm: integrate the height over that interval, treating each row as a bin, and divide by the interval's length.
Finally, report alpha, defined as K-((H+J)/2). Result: 0.33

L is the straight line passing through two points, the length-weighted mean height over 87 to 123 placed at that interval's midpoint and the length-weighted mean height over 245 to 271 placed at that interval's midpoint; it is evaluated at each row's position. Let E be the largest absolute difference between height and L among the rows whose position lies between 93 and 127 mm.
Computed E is 0.5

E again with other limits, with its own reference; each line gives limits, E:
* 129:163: 1.1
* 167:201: 1.7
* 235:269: 1.8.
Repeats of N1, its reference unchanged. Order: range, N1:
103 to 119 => 104.0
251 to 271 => 260.0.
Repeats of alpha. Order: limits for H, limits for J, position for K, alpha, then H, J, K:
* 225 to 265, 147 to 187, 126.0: 1.13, 4.5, 6.63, 6.676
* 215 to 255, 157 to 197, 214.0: 0.19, 5.3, 6.58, 6.126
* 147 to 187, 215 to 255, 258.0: -3.27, 6.6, 5.29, 2.687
